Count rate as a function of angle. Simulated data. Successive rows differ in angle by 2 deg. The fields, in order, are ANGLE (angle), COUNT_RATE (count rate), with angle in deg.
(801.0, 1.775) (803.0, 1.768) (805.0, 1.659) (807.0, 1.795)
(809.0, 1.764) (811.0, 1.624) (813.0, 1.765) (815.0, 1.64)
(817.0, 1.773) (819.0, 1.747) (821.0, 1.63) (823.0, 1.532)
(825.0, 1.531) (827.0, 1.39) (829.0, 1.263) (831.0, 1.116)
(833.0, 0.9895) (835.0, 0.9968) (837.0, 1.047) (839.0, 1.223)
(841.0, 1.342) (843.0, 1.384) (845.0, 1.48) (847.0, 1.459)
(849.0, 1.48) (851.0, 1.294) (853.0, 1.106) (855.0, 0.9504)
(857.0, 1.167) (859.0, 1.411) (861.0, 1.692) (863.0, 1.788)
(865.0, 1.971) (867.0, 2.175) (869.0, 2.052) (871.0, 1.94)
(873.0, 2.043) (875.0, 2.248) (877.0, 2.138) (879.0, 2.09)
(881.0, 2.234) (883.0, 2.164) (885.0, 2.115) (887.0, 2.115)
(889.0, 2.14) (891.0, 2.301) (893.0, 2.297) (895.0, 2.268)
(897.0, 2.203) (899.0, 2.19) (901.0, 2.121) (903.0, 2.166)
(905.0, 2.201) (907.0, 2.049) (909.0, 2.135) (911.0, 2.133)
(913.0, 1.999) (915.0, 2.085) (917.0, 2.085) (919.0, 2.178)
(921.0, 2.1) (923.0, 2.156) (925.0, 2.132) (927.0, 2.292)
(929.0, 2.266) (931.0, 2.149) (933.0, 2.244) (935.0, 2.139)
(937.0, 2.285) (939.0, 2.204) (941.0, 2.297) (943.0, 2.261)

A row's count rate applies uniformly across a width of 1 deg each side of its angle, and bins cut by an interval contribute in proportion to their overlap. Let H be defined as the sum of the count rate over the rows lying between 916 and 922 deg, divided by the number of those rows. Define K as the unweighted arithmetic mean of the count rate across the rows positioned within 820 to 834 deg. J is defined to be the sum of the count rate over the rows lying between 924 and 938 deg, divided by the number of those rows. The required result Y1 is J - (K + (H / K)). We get -0.71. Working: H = 2.12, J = 2.2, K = 1.4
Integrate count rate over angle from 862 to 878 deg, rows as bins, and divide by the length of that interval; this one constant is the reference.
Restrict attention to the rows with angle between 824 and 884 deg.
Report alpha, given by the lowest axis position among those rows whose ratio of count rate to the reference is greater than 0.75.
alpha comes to 861.0 deg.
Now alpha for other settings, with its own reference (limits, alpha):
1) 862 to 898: 863.0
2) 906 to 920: 907.0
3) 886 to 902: 887.0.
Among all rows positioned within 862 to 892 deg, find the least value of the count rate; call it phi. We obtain 1.788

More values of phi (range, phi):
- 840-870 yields 0.9504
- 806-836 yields 0.9895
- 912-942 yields 1.999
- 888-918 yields 1.999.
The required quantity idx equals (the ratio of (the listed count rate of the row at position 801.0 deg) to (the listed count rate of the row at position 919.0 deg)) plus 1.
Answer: 1.8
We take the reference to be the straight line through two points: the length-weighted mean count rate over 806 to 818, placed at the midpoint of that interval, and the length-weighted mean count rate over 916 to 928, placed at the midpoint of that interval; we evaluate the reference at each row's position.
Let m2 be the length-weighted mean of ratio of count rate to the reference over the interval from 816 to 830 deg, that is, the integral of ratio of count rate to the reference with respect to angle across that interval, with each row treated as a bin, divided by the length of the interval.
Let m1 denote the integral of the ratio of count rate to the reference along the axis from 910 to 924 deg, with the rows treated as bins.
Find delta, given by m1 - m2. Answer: 12.9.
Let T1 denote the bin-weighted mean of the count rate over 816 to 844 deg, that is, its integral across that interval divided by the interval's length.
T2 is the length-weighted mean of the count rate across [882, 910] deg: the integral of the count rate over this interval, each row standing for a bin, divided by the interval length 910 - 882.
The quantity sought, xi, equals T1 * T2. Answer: 2.9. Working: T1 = 1.35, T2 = 2.18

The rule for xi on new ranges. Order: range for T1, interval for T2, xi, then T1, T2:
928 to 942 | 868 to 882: 4.7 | 2.23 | 2.11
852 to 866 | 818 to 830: 2.2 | 1.44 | 1.52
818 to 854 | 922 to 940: 2.9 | 1.33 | 2.21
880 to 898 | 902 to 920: 4.7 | 2.20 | 2.11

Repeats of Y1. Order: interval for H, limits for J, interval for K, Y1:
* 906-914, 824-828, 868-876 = -1.61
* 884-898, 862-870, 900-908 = -1.17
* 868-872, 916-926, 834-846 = -0.72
